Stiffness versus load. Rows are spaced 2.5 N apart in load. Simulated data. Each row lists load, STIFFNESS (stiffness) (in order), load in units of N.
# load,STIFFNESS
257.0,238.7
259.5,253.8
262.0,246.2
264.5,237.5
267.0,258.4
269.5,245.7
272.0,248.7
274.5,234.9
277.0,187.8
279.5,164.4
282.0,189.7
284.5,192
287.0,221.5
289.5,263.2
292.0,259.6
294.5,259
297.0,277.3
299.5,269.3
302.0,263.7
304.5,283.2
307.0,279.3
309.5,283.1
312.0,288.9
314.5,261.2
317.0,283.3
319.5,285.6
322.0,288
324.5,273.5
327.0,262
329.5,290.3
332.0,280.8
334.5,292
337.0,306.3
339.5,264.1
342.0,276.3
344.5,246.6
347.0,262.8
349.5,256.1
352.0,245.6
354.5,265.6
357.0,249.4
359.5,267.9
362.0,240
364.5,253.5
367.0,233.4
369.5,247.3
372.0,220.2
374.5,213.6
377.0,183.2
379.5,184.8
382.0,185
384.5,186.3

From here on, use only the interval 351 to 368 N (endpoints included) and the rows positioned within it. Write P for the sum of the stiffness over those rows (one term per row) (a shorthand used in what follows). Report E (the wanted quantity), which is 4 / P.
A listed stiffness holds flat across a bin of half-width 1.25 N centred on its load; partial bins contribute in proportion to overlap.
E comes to 0.0023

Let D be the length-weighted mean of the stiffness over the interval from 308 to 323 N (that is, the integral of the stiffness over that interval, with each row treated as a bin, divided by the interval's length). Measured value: 282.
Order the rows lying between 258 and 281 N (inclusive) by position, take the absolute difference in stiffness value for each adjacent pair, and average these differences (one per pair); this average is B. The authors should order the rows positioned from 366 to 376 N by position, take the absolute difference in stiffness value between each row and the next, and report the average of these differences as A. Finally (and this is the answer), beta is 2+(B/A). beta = 3.08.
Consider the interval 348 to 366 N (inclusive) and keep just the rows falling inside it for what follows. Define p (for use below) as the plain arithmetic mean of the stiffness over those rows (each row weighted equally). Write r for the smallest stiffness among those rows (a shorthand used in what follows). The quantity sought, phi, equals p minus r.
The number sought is 14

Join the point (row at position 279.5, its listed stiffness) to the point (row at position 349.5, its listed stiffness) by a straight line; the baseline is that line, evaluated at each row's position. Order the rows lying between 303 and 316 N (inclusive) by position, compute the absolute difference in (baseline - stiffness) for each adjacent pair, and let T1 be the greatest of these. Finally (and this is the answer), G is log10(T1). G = 1.49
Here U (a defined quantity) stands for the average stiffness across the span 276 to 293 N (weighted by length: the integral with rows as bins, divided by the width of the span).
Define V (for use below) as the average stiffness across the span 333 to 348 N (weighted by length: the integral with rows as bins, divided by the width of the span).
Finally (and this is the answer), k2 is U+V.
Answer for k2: 486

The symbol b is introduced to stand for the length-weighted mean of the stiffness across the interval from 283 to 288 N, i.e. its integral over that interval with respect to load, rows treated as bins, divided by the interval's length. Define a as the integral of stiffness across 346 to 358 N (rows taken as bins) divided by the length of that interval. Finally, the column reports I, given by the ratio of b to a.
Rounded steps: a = 256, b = 205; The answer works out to 0.80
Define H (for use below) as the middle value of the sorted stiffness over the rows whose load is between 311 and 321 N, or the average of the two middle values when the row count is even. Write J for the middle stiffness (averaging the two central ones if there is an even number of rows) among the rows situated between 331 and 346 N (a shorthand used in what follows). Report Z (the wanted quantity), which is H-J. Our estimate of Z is 6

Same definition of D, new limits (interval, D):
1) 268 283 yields 213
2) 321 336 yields 281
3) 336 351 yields 268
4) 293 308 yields 272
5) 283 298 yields 244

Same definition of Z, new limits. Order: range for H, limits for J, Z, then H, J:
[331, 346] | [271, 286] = 88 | 279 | 191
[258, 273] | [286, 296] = -12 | 247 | 259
